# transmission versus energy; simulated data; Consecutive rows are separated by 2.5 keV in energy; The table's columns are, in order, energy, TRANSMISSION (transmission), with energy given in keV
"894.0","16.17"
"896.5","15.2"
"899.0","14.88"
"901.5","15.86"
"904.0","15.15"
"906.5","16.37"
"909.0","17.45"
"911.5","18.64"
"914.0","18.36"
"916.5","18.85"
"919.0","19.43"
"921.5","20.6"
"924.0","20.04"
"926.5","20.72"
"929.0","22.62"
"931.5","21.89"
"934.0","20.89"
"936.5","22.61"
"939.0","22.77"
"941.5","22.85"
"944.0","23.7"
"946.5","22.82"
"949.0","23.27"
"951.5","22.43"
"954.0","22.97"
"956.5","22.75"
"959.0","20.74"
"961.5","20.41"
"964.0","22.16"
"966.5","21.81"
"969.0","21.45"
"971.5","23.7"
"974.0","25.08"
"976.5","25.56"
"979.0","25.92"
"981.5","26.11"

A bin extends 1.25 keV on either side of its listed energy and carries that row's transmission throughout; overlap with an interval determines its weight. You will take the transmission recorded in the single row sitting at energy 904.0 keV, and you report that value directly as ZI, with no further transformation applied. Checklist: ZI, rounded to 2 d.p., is 15.15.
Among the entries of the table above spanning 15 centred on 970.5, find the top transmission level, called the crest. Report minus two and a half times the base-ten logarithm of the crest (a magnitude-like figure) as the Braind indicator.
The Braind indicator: -3.52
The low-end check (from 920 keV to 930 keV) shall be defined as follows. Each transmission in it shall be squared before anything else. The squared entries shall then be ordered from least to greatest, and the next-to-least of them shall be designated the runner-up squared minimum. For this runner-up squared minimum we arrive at 424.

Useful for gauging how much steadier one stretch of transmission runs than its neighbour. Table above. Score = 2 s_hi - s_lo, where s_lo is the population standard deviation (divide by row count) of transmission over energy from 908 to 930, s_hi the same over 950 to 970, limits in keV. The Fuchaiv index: 0.3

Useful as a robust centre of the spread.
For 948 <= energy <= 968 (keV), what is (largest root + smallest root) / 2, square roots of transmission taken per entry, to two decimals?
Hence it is 4.67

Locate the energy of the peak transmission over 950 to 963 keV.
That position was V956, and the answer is 954.0 keV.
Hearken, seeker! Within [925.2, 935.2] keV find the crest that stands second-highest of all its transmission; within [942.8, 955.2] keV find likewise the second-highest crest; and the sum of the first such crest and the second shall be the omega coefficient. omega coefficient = 45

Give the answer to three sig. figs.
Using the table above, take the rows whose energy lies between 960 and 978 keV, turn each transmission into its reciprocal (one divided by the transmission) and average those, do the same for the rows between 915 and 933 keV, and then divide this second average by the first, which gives 1.11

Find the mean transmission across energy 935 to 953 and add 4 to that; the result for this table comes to 26.9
